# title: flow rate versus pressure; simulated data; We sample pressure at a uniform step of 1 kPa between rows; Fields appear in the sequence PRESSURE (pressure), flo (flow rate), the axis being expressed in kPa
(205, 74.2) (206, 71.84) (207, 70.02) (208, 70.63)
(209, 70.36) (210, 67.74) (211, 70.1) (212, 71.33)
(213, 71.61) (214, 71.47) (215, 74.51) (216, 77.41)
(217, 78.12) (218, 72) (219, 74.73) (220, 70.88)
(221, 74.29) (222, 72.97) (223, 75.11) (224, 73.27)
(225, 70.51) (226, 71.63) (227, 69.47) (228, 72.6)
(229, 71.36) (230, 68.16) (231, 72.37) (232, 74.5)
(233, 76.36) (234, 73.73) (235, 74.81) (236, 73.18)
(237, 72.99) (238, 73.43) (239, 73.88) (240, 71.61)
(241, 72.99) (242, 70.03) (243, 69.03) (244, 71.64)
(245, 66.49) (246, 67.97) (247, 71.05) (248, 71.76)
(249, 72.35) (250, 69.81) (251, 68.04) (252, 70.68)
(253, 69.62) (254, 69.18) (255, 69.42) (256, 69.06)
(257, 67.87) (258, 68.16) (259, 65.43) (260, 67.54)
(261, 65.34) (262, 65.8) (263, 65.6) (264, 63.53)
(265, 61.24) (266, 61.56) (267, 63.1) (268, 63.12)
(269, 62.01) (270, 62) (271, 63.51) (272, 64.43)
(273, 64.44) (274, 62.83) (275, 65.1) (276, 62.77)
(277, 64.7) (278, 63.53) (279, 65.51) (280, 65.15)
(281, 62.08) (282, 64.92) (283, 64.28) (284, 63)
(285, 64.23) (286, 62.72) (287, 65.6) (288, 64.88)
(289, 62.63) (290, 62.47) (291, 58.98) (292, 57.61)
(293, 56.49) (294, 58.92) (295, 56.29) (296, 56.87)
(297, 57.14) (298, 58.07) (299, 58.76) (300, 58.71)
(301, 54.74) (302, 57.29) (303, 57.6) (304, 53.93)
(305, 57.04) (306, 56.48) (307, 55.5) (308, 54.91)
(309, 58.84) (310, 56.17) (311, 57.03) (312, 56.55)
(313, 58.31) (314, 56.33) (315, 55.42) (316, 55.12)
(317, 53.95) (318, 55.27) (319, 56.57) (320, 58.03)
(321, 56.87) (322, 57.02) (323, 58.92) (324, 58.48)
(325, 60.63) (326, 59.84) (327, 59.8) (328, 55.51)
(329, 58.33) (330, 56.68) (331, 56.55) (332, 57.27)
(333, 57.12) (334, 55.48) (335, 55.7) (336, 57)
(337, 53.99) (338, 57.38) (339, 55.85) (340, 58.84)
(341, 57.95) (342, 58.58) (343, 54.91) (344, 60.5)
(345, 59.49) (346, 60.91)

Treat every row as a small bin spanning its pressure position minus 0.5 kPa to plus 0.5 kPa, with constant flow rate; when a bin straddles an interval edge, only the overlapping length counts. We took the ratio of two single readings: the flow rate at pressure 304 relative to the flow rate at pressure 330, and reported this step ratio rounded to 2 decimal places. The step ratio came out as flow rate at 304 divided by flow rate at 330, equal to 0.95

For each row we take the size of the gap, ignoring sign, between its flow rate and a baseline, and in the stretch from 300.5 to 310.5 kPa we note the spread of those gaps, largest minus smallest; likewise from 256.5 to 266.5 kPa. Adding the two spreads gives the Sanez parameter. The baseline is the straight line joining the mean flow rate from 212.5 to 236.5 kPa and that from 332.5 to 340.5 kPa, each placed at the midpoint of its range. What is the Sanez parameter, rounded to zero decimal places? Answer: 11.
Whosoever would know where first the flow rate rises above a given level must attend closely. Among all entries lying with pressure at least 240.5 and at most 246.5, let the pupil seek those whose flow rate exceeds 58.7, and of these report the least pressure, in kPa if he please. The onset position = 241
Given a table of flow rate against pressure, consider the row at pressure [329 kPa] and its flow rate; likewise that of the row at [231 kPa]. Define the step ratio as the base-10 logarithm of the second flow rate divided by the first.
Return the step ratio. 0.09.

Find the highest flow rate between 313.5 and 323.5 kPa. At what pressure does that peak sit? 323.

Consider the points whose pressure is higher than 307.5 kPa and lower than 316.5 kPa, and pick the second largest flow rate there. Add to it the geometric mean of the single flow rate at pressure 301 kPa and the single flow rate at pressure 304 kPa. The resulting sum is 113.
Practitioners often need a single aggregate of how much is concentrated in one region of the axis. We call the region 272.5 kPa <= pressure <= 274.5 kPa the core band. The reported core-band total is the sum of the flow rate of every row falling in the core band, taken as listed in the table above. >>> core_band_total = 127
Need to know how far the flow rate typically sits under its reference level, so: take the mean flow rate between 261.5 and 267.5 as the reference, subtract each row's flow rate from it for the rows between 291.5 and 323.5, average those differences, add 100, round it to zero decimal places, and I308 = 107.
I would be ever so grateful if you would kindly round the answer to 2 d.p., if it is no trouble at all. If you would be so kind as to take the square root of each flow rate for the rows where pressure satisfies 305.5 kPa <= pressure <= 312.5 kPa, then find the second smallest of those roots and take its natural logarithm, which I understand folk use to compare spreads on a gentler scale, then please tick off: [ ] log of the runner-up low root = 2.01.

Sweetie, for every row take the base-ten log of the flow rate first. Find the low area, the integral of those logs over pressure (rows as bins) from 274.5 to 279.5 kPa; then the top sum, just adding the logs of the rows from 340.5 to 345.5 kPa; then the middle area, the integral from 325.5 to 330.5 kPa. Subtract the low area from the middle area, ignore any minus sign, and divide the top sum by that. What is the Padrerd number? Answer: 39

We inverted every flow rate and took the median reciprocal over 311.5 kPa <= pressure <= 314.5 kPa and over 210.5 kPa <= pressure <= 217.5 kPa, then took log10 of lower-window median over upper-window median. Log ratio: -0.10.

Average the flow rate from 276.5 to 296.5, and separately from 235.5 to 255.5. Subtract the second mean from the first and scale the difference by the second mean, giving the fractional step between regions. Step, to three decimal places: -0.123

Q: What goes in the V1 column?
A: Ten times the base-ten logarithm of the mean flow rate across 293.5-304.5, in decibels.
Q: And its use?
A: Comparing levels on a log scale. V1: 17.6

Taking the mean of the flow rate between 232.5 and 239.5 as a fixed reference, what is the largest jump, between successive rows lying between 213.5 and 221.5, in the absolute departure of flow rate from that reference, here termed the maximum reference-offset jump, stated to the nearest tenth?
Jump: 2.9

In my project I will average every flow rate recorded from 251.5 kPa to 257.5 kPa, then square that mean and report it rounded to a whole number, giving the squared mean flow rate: 4803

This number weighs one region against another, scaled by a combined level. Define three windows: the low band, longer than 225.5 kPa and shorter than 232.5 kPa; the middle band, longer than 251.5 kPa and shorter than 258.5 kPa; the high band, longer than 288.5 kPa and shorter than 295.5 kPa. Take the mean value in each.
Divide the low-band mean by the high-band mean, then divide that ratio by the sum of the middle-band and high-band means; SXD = 0.0094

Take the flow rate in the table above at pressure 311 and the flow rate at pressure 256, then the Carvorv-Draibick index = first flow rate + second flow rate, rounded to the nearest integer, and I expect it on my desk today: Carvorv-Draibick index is 126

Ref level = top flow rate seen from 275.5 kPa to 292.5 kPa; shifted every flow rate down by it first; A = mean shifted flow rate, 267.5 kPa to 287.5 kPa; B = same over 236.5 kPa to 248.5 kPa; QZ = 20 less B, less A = 16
